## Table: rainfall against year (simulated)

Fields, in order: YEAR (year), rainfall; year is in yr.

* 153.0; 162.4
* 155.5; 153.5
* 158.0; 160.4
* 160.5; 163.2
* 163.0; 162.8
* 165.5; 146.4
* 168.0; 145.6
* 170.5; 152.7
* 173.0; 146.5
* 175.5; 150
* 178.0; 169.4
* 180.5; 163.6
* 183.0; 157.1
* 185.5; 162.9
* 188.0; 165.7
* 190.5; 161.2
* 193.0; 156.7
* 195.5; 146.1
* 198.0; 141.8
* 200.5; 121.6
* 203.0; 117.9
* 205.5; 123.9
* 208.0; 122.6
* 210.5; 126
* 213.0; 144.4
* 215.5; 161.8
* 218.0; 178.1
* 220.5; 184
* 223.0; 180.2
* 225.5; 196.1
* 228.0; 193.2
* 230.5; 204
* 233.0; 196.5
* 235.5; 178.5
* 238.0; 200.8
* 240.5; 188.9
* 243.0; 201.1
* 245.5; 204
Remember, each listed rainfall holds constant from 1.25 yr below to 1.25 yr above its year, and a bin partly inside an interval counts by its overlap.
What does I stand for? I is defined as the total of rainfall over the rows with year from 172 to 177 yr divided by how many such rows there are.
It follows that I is 148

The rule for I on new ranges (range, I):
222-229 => 190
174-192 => 161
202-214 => 127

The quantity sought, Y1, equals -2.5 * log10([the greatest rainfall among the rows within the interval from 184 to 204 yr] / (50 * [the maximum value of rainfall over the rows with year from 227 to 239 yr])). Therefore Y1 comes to 4.47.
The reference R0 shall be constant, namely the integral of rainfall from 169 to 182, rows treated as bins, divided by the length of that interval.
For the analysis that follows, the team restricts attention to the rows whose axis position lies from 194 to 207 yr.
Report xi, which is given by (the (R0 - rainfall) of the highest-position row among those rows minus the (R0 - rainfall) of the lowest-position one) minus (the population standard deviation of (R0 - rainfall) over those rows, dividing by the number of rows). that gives 11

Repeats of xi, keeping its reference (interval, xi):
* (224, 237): 9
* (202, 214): -36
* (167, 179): -32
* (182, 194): -3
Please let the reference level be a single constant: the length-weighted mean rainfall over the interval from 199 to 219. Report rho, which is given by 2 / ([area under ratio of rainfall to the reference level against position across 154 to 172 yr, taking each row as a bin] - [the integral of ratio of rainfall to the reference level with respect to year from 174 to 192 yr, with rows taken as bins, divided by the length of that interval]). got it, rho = 0.10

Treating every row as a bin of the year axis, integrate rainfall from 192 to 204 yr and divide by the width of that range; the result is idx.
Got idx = 137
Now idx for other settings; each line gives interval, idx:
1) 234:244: 192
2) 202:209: 122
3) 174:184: 160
